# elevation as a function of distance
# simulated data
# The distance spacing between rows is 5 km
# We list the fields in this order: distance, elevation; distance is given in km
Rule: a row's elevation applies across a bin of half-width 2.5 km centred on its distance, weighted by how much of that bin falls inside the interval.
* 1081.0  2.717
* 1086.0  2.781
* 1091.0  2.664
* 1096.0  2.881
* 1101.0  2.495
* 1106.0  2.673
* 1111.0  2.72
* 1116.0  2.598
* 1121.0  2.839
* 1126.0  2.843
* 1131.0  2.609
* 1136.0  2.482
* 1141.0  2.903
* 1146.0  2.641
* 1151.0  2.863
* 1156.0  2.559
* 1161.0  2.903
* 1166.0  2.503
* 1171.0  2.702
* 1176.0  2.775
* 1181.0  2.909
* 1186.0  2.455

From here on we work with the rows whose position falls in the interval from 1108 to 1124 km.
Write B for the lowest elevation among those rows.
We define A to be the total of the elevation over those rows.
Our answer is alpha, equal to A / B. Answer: 3.14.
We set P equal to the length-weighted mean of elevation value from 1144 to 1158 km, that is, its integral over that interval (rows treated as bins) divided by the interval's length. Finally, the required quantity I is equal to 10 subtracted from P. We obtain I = -7.306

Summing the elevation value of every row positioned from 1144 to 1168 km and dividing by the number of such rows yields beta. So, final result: 2.69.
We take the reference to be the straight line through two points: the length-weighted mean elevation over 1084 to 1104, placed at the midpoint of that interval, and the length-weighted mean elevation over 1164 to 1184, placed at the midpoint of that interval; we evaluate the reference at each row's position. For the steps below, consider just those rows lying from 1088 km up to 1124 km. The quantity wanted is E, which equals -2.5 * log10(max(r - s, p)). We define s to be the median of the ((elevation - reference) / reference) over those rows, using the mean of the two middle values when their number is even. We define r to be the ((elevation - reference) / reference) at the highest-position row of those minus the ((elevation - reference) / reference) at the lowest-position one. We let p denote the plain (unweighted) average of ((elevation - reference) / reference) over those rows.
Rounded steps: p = -0.004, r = 0.06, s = -0.012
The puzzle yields 2.8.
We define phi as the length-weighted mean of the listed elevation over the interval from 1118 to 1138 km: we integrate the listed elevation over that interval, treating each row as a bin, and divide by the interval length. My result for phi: 2.70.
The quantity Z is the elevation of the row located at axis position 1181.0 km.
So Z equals 2.909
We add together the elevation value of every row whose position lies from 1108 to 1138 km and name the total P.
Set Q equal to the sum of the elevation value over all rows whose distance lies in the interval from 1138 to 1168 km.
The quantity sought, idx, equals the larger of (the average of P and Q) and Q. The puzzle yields 16.37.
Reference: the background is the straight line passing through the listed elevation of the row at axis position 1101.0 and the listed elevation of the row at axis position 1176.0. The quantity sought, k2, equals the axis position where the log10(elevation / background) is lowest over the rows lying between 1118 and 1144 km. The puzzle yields 1136.0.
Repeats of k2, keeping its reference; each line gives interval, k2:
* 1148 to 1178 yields 1166.0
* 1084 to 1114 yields 1101.0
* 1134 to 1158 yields 1136.0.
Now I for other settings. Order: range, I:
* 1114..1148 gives -7.295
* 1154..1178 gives -7.311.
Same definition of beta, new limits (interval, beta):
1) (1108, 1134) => 2.72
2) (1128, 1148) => 2.66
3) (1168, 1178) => 2.74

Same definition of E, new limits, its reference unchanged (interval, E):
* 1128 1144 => 2.1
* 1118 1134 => 4.3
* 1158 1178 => 8.6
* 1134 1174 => 2.6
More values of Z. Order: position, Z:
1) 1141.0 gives 2.903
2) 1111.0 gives 2.72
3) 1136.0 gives 2.482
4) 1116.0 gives 2.598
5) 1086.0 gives 2.781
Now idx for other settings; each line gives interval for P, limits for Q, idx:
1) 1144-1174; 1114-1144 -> 16.27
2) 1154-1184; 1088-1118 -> 16.19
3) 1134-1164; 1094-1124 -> 16.28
